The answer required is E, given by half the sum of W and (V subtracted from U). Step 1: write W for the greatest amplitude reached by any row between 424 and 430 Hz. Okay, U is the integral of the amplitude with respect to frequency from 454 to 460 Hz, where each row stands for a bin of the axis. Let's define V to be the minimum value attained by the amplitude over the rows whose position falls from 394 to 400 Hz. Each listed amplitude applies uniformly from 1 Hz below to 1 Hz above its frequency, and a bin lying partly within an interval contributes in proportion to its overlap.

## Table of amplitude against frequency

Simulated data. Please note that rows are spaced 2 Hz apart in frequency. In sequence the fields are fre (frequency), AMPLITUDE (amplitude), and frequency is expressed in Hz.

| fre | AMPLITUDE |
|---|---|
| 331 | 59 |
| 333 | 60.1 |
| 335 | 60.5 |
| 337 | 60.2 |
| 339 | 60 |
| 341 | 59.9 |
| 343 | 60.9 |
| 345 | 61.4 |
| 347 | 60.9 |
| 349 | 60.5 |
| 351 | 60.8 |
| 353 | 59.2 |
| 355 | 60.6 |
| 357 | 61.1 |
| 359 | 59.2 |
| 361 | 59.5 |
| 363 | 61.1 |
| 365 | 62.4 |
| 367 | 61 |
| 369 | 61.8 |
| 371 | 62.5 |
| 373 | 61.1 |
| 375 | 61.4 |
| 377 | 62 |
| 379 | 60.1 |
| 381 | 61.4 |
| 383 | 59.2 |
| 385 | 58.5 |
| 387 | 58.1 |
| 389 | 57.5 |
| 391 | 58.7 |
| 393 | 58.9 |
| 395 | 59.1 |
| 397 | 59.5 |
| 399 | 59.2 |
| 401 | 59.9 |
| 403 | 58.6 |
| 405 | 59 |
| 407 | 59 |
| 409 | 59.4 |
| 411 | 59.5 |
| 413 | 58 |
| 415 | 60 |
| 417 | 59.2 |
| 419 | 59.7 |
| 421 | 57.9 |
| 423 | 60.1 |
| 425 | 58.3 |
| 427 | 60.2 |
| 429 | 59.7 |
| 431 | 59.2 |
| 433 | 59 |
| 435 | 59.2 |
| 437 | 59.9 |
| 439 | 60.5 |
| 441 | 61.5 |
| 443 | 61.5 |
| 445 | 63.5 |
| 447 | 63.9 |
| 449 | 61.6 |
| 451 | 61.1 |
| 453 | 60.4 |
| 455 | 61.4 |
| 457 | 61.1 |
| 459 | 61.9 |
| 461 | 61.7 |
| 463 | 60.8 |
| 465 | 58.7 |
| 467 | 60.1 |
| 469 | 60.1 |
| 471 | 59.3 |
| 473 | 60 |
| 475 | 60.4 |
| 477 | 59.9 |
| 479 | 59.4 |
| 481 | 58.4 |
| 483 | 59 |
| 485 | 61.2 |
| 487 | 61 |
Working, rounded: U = 369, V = 59.1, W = 60.2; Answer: 185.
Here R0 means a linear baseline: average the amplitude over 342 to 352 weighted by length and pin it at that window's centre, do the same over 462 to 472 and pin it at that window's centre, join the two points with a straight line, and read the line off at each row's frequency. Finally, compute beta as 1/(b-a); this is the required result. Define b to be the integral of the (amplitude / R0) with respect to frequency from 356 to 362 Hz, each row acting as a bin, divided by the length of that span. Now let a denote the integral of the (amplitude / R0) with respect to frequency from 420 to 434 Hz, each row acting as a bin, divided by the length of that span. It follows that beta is 508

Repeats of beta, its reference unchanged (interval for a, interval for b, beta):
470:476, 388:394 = -26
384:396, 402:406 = 132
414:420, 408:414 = -84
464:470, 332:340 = -97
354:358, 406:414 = -44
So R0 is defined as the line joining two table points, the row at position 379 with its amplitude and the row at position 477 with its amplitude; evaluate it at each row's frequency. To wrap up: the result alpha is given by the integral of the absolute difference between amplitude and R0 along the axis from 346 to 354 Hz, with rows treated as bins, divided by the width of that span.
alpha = 0.67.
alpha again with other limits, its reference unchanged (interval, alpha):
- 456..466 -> 1.40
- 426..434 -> 0.57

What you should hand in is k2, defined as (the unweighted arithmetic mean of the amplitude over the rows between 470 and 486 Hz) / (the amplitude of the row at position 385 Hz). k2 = 1.02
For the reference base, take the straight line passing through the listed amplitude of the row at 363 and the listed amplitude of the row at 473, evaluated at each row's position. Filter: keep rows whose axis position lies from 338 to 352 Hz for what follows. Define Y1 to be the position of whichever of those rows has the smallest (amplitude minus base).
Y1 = 341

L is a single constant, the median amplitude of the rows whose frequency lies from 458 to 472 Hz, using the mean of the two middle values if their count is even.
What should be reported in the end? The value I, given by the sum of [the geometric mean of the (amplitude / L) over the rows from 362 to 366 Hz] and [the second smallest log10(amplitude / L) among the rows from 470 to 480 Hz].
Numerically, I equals 1.022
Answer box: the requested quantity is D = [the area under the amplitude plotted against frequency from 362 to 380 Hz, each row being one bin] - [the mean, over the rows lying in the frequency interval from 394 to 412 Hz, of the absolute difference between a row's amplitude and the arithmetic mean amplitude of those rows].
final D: 1107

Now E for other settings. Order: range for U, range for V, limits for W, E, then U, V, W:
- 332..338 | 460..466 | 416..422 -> 181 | 362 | 58.7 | 59.7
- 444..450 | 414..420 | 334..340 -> 190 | 378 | 59.2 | 60.5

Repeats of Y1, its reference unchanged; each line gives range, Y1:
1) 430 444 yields 433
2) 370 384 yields 383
